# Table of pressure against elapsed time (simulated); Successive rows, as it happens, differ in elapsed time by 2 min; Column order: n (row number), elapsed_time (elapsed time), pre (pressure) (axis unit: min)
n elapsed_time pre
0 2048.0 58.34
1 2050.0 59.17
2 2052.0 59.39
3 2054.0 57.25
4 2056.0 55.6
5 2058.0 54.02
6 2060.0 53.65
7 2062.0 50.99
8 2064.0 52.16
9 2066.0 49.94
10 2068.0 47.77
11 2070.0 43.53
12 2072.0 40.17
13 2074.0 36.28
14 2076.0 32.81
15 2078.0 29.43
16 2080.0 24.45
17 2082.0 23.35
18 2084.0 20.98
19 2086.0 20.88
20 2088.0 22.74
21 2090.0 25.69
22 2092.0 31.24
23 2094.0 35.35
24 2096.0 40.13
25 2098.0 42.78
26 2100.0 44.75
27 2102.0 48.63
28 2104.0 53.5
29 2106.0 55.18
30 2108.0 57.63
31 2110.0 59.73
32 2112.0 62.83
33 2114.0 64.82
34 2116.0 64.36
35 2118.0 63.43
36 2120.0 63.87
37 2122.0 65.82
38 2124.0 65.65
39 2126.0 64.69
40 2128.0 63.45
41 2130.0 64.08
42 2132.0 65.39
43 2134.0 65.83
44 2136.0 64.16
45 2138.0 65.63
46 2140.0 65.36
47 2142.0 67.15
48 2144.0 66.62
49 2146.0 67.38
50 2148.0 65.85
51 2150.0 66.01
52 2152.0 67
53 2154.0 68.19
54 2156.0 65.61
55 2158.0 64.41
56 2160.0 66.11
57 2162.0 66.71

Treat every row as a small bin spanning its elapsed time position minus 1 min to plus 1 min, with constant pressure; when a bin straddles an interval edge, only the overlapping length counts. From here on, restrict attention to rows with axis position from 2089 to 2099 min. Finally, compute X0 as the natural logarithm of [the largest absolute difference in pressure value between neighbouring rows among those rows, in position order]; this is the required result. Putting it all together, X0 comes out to 1.7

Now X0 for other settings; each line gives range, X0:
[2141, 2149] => 0.4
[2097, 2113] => 1.6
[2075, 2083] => 1.6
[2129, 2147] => 0.6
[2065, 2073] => 1.4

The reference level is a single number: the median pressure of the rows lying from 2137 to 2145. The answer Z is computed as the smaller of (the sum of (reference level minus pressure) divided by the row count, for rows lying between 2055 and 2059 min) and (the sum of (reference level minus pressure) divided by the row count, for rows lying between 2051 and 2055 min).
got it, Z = 7.8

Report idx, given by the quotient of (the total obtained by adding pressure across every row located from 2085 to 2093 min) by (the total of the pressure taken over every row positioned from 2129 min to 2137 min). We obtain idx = 0.4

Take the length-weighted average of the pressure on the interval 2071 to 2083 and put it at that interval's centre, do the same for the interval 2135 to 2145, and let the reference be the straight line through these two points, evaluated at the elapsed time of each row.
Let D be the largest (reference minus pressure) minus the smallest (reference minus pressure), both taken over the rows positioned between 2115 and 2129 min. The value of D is 8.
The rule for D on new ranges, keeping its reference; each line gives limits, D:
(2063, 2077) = 26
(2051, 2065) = 14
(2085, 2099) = 15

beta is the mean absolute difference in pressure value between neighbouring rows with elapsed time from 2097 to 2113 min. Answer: 2.9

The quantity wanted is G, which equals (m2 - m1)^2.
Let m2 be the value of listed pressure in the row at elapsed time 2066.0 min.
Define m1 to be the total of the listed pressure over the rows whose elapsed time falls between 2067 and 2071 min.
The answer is 1711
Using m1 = 91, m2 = 49.94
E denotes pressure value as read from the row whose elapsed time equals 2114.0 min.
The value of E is 64.82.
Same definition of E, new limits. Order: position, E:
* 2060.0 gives 53.65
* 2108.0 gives 57.63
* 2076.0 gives 32.81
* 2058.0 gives 54.02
